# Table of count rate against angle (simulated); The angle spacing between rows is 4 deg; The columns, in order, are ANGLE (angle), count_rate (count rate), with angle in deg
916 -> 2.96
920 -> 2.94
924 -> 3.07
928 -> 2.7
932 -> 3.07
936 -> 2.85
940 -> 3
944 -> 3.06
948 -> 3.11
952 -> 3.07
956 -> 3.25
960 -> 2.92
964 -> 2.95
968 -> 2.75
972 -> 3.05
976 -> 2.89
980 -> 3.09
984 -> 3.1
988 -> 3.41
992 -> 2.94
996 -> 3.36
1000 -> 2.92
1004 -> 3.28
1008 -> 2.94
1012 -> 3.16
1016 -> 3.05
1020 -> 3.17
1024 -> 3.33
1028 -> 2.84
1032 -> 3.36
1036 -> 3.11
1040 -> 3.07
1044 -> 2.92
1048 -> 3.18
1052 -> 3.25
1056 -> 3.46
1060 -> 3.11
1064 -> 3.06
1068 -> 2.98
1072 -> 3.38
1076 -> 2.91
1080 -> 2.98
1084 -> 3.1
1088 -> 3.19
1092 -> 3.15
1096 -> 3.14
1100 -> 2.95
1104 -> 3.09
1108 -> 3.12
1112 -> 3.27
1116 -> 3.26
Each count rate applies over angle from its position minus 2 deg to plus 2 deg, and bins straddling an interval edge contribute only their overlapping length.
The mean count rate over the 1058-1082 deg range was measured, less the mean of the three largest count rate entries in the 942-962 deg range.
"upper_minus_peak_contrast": -0.07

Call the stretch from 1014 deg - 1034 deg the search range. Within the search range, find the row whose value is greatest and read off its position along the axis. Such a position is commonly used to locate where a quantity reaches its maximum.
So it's 1032 deg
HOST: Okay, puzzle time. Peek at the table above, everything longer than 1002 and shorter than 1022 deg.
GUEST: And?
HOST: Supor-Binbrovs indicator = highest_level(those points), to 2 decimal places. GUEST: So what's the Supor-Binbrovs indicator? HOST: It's 3.28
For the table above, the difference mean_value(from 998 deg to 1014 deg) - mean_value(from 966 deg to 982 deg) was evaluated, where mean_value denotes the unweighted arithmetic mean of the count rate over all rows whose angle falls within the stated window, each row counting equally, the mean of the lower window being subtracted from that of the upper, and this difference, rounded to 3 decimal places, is 0.130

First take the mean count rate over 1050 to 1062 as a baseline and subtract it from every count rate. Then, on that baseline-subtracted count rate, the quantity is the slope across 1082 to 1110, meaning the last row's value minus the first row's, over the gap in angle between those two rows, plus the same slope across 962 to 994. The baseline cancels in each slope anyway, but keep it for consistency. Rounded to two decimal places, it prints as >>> 0.00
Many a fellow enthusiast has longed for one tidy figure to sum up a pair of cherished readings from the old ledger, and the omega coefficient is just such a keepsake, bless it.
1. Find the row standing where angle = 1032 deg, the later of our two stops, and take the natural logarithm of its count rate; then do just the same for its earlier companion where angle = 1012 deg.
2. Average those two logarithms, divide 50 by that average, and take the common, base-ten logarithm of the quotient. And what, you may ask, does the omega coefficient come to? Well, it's 1.627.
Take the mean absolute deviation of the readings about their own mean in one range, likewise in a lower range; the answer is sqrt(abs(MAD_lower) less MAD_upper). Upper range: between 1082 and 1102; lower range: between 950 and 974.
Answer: 0.245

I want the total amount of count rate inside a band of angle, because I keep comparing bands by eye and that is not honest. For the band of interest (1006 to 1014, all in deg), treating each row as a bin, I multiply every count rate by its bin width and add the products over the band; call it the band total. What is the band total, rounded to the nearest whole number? 24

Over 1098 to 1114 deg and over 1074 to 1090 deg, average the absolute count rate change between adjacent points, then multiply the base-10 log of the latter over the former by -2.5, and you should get 0.1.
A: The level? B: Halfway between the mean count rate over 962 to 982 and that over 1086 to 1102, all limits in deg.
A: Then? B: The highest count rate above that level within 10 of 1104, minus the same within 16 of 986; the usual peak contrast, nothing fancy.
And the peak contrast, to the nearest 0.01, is -0.14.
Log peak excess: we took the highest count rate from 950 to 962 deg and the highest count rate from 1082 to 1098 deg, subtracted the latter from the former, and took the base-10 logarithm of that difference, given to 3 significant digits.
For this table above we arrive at -1.22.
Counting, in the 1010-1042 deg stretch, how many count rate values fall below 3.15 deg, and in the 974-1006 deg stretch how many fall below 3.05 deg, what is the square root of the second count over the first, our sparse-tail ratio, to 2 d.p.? 0.87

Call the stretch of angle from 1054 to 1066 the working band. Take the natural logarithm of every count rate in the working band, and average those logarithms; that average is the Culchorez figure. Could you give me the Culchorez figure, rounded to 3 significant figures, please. 1.16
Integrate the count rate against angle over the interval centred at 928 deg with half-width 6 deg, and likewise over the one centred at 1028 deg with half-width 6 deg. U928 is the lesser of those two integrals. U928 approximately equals 35.4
